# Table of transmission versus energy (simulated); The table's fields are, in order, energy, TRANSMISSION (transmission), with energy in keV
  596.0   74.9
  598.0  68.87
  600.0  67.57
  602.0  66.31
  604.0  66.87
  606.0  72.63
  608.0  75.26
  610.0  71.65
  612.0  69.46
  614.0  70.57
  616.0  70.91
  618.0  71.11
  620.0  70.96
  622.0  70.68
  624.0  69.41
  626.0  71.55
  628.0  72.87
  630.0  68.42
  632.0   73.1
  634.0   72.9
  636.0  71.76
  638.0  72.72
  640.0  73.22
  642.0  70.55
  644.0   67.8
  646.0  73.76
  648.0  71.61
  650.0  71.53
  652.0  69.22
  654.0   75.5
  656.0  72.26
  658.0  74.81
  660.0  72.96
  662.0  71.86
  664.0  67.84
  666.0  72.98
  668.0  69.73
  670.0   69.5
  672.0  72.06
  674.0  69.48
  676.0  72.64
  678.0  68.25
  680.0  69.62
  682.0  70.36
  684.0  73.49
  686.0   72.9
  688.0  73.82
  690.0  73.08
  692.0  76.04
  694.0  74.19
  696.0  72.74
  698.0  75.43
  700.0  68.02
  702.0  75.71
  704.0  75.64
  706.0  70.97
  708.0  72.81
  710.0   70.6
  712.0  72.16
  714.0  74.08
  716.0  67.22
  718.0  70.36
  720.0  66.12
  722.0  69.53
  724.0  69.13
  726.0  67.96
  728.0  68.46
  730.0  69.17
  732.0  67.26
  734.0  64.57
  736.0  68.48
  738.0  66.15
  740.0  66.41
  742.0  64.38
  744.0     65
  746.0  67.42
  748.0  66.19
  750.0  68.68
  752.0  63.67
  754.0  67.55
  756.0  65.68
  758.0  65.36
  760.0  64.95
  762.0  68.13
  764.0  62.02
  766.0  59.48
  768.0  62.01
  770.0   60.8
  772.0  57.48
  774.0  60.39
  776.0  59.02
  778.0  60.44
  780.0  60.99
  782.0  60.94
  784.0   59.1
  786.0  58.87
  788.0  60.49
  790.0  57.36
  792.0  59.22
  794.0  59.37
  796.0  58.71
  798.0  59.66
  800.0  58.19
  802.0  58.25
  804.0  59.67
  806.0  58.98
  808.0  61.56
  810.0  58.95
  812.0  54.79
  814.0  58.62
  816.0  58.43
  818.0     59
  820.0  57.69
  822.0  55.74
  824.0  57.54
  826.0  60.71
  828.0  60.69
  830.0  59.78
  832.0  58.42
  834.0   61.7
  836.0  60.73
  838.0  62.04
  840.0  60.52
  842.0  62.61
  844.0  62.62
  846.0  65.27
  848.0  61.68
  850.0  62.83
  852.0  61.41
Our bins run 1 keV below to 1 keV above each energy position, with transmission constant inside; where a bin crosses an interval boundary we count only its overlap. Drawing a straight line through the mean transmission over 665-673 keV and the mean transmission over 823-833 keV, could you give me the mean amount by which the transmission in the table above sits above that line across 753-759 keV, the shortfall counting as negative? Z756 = 1.5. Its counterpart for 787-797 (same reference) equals -3.0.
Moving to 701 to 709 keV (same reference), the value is 5.4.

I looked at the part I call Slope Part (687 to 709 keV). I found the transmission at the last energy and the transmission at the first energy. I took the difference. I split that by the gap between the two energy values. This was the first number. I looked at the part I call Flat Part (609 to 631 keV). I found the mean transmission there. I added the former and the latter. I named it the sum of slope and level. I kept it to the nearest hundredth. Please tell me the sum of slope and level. 70.64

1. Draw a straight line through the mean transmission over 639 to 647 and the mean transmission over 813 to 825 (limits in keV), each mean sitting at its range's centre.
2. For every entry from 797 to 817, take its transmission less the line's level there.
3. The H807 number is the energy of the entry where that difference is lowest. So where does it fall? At 812.0 keV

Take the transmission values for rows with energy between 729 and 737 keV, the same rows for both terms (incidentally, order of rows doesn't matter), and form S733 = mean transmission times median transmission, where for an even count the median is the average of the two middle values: 4572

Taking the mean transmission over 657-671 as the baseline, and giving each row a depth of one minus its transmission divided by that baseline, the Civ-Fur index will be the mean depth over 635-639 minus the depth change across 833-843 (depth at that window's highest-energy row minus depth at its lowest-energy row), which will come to 0.00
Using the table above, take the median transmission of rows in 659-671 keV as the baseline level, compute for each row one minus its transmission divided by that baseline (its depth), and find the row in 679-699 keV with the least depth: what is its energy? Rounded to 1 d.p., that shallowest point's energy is 692.0 keV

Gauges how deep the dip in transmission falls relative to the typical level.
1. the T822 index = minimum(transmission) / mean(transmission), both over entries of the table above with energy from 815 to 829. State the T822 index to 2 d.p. 0.95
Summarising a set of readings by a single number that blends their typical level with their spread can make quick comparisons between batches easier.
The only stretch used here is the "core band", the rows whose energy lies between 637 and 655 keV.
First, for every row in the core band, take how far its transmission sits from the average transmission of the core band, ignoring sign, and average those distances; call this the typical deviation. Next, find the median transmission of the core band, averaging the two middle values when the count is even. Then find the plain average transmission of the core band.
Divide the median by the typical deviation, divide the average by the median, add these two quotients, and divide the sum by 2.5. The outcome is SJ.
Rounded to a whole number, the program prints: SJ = 16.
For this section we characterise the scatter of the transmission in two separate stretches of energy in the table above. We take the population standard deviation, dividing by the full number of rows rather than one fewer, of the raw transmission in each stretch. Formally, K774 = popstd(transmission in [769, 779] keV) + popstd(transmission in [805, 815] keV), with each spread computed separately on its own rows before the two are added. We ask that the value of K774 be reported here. 3.4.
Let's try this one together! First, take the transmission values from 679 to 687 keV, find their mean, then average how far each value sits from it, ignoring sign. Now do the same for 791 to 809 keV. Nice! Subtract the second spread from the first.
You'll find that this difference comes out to 0.91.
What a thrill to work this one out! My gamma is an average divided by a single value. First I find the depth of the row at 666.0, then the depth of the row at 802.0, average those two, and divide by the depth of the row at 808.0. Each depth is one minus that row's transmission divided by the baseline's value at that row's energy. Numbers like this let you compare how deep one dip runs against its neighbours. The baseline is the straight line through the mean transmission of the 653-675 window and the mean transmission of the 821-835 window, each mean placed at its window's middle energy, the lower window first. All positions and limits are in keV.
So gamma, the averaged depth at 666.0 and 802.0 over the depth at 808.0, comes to -1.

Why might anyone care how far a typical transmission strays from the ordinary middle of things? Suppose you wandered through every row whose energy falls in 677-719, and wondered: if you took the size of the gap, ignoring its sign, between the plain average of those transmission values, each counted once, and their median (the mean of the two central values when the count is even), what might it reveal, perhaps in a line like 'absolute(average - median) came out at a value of 0.55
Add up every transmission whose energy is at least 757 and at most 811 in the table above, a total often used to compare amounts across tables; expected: 1630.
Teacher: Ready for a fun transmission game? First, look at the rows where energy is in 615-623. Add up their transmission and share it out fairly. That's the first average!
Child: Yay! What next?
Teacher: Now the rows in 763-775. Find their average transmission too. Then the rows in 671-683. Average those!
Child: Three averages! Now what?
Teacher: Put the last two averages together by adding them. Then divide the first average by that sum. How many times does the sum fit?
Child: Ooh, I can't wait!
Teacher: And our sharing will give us 0.542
